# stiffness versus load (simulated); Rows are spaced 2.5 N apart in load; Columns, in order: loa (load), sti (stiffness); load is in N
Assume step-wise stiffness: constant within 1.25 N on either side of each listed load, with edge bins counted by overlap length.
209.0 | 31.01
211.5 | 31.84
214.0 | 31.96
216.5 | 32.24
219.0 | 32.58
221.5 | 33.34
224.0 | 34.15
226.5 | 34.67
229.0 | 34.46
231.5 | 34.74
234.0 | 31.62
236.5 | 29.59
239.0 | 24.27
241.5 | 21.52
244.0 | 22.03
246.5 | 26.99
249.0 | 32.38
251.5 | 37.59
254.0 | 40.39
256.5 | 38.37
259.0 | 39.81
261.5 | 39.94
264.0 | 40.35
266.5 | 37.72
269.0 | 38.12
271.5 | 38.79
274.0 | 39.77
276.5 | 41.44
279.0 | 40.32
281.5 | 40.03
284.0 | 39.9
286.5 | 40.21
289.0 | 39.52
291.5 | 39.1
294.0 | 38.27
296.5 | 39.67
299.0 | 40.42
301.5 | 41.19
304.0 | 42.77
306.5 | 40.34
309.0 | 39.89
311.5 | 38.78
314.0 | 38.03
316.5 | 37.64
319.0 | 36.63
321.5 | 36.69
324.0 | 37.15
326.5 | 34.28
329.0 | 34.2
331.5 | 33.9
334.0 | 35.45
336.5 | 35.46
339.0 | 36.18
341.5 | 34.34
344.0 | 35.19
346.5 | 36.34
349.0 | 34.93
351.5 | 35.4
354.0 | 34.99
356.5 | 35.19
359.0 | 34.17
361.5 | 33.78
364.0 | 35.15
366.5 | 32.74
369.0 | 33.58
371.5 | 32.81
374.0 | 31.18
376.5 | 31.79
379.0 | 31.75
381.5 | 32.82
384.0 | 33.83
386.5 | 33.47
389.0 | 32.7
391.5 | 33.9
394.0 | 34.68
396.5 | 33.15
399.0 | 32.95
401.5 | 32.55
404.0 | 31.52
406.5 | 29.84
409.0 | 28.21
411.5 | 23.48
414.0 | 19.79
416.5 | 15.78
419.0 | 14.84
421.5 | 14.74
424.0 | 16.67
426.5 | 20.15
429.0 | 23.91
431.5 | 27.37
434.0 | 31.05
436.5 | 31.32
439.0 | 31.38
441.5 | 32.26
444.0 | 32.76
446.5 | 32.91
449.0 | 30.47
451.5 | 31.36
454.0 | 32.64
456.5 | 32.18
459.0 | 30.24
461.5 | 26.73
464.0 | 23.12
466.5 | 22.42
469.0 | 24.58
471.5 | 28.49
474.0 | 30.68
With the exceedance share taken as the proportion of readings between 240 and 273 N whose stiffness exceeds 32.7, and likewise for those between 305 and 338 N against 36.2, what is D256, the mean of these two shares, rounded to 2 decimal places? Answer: 0.65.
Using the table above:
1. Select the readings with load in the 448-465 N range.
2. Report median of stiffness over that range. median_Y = 30.5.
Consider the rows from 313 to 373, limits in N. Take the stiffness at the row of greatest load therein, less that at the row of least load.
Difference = -5.2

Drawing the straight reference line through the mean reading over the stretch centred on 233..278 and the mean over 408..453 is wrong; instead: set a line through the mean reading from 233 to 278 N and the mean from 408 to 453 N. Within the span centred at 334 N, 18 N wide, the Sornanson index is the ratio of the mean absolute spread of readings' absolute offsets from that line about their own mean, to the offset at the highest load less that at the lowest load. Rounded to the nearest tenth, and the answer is 1.0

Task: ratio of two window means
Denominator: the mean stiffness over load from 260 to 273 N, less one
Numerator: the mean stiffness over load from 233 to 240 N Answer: 0.75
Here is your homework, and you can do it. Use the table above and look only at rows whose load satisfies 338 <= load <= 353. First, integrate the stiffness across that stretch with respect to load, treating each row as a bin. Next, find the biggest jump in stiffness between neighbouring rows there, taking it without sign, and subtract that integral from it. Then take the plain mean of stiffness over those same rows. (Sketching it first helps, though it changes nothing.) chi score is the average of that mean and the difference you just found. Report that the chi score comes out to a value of -247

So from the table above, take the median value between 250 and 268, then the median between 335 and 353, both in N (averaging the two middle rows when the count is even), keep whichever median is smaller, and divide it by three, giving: 11.8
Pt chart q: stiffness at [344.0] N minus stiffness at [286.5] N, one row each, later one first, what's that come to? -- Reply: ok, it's -5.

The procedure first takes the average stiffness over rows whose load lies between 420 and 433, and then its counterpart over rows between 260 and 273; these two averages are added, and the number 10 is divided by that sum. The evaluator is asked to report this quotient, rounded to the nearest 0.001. 0.168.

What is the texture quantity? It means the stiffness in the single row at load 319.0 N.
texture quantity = 36.63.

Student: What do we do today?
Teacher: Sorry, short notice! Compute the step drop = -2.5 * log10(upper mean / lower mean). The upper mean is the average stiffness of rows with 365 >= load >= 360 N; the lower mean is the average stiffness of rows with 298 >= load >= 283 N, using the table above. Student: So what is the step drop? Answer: 0.15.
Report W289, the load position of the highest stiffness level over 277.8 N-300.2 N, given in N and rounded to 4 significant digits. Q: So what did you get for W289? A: 299.0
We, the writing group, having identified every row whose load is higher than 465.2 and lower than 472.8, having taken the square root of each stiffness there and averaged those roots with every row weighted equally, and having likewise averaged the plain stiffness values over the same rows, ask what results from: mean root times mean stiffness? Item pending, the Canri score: 126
